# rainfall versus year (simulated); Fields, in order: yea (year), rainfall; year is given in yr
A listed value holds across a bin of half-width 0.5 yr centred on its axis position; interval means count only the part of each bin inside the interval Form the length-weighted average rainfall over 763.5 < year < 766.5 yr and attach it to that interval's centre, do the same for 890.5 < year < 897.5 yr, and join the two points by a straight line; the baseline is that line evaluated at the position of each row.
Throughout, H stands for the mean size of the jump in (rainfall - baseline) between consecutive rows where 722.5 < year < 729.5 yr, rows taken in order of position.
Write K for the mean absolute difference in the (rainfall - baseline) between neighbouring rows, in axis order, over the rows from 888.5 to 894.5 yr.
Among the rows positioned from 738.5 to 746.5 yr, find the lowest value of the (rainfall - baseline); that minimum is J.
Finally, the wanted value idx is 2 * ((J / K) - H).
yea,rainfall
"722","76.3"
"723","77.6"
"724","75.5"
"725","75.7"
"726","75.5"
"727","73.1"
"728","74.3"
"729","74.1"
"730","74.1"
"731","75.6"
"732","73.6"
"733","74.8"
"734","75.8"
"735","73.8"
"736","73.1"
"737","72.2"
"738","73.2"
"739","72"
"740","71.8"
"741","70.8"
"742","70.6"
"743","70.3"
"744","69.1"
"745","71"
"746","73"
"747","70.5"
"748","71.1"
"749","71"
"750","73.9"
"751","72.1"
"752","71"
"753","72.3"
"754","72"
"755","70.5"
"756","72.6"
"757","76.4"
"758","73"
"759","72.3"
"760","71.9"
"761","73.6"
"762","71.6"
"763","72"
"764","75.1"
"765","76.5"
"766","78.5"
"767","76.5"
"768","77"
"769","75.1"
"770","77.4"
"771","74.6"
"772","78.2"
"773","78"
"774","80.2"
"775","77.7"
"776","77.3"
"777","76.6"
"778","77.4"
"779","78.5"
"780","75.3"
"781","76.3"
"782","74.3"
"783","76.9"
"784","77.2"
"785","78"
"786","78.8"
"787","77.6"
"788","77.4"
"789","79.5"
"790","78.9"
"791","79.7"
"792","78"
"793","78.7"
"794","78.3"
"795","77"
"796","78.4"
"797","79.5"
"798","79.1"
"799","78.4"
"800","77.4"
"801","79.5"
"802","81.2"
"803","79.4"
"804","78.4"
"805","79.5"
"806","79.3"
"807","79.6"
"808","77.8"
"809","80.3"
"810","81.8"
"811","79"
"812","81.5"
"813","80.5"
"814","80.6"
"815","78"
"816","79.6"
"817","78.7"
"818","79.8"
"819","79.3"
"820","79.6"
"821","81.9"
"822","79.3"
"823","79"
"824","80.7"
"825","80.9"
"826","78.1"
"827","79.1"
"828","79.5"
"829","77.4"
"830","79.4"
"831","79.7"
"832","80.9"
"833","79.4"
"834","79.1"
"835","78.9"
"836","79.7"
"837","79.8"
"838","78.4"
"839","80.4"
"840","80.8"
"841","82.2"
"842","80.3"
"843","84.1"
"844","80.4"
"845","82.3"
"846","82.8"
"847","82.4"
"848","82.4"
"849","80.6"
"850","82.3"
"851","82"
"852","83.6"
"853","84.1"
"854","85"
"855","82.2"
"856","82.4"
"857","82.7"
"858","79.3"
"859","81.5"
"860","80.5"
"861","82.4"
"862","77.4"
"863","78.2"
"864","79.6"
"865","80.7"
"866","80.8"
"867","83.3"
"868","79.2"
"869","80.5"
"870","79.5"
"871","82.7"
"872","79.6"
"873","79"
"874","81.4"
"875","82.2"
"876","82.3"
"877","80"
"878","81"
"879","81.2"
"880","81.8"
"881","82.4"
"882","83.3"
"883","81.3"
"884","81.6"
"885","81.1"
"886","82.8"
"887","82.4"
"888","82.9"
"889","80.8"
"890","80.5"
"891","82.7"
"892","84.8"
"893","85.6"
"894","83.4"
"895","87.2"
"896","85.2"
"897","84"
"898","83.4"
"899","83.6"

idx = -10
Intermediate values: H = 1.1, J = -6.3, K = 1.5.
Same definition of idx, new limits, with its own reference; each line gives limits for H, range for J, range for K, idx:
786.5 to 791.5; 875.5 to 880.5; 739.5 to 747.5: -7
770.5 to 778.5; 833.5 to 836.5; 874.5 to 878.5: -7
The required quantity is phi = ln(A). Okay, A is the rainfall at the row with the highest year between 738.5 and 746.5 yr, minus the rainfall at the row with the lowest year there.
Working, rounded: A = 1.0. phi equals 0.0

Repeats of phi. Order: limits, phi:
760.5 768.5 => 1.2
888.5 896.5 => 1.5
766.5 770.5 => -0.1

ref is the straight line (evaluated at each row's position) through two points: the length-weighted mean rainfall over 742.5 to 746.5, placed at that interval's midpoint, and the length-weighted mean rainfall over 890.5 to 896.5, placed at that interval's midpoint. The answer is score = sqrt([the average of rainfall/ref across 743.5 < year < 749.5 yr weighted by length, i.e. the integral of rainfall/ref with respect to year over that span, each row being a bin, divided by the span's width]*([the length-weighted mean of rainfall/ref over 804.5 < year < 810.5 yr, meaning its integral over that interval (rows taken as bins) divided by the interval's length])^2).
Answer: 1.04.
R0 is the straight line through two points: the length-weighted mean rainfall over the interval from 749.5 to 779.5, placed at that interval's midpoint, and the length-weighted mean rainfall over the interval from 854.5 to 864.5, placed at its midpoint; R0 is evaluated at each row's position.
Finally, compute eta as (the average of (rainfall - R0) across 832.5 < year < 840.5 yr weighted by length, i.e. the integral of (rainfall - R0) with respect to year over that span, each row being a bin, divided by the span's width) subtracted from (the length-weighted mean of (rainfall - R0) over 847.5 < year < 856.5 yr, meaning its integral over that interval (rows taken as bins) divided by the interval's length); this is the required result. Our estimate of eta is 2.3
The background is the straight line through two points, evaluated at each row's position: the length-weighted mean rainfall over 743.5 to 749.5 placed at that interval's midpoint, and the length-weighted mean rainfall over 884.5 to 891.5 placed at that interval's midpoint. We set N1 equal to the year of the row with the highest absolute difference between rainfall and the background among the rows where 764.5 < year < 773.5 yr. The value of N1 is 766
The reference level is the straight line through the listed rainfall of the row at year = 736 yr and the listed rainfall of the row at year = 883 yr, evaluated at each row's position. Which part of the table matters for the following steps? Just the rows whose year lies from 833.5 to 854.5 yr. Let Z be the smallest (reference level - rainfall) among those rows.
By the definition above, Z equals -5.3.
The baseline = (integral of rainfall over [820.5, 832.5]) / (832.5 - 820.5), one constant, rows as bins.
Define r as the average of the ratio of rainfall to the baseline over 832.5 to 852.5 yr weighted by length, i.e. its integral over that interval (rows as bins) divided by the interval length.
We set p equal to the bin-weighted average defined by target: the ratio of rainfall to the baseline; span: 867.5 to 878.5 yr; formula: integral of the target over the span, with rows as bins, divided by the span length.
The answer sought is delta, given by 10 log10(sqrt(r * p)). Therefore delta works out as 0.07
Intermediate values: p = 1.01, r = 1.02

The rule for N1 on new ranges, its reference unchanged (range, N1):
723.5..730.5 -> 725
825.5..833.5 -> 832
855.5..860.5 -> 857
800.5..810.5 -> 802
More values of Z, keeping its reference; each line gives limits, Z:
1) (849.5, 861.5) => -5.3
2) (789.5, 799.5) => -3.5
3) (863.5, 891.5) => -2.9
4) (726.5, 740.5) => -2.8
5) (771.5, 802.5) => -5.0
